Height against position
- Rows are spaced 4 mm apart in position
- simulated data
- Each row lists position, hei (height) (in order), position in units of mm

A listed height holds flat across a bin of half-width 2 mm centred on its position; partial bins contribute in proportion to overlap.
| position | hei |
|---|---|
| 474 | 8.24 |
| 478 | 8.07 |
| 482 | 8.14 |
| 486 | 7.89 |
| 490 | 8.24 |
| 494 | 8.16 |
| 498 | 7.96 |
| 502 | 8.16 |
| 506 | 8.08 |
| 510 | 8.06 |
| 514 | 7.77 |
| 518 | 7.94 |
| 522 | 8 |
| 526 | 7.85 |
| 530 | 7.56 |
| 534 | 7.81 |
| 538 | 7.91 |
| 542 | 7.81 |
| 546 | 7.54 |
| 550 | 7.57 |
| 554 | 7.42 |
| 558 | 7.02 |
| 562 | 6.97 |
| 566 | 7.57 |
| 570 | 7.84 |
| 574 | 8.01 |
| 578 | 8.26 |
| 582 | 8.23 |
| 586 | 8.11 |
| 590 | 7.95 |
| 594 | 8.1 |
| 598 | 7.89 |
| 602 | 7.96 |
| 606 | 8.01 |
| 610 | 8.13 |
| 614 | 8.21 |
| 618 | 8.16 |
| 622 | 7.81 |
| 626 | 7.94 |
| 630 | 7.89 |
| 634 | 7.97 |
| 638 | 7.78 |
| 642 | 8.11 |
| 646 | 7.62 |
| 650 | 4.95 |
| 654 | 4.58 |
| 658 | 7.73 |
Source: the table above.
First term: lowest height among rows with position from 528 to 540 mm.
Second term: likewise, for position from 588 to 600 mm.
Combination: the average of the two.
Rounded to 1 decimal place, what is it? 7.7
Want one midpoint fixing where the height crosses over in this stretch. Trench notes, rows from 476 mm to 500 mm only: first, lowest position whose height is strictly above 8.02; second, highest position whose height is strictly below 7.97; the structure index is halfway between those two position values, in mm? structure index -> 488 mm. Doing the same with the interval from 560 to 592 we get 584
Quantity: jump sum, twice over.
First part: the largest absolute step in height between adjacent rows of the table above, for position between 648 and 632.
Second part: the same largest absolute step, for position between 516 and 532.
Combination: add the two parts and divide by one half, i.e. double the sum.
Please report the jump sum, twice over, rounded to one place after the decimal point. 1.6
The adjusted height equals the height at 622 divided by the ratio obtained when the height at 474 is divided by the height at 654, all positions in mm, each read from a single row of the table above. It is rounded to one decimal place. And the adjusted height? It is 4.3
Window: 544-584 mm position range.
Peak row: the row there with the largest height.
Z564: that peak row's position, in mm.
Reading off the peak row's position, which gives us 578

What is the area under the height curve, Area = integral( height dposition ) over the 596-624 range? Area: 225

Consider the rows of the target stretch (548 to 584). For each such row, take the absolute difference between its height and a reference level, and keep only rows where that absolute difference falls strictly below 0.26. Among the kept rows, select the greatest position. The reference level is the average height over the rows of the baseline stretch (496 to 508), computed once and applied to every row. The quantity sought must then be 582 mm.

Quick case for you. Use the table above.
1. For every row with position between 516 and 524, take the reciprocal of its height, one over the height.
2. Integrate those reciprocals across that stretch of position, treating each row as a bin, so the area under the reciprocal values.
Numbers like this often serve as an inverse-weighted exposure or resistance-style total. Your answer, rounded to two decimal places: 1.00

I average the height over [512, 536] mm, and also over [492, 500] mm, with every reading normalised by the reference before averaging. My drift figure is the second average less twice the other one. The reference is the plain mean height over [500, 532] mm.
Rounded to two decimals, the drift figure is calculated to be -0.96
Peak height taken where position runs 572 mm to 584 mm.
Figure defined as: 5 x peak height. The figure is 41.3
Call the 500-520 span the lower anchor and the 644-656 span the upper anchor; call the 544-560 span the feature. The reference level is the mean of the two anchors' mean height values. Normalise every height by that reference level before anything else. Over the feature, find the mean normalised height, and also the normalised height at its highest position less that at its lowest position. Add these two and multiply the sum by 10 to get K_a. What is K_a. 10.0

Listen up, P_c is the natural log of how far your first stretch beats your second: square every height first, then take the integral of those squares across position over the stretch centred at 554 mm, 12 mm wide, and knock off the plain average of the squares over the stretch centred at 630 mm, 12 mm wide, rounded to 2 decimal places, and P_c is 6.37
